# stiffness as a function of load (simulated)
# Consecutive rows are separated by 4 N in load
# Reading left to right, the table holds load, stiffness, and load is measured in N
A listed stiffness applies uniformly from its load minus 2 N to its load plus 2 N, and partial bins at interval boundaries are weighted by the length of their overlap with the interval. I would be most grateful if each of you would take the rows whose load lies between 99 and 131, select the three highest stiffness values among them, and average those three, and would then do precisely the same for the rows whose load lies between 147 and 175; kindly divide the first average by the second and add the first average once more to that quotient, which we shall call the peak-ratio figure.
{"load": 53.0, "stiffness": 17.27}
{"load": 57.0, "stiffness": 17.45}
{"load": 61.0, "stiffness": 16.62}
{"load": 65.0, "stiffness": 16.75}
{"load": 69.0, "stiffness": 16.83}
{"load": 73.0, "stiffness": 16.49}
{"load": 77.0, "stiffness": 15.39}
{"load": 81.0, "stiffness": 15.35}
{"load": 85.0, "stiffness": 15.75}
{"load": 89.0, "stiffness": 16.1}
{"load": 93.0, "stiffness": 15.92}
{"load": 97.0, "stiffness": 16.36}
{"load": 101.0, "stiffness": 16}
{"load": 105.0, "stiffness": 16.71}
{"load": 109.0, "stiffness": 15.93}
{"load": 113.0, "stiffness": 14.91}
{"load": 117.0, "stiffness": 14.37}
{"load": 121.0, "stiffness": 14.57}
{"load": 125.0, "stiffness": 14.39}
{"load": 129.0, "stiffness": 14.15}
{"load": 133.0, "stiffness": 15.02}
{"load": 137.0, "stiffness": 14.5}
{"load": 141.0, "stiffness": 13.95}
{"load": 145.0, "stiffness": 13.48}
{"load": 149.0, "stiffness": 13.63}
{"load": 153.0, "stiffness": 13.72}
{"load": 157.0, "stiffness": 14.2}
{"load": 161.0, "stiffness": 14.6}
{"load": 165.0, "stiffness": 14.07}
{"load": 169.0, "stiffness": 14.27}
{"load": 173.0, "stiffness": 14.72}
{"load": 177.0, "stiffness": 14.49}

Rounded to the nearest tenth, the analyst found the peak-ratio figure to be 17.3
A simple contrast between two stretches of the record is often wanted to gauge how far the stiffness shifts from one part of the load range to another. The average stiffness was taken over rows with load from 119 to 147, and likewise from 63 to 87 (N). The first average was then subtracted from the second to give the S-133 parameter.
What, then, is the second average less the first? 1.8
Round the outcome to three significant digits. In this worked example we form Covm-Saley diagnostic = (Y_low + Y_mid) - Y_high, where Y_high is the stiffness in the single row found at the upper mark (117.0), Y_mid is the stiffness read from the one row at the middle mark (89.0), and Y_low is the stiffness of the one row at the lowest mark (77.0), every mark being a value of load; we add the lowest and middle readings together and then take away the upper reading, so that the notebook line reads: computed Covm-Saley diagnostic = 17.1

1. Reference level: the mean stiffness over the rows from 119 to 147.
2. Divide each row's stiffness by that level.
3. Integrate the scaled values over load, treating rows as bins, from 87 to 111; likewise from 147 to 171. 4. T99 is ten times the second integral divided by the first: 8.71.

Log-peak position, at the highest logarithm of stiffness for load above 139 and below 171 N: 161.0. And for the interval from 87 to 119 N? 105.0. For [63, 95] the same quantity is 69.0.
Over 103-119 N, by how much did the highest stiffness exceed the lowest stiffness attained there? 2.3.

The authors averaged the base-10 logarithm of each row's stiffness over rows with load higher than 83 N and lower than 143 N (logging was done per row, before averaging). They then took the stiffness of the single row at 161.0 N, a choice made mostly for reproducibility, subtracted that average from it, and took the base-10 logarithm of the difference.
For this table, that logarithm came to 1.128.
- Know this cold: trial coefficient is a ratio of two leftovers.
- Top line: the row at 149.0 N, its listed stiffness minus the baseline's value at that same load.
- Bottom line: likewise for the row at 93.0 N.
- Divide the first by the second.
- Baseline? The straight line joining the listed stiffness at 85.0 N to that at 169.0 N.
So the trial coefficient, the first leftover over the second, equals -3.2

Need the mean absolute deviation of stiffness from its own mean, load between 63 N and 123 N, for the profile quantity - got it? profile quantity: 0.62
